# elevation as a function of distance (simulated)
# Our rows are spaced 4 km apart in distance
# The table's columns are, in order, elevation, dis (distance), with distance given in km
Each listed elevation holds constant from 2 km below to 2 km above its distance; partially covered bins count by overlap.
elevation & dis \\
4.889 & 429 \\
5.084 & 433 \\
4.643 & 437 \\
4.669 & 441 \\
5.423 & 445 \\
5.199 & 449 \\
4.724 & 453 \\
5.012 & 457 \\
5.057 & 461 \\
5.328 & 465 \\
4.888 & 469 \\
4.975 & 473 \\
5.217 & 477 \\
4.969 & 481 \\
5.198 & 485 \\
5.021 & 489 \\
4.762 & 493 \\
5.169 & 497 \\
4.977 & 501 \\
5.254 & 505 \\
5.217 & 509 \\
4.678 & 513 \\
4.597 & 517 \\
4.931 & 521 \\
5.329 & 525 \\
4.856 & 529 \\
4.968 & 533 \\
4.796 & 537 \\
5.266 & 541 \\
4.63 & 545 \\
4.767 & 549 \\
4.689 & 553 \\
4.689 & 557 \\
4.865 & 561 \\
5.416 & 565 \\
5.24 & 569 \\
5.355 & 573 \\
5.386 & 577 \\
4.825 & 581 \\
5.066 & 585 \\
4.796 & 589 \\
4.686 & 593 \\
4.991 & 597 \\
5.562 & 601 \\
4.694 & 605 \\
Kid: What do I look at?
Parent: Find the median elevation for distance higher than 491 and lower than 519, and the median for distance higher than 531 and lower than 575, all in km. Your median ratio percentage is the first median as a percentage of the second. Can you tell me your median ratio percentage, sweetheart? 102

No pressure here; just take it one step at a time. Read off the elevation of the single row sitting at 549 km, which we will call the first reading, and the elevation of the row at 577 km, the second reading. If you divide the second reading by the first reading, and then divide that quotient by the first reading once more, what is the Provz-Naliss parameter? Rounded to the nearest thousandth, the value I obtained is 0.237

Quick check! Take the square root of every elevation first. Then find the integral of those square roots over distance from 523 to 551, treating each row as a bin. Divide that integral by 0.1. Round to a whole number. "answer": 622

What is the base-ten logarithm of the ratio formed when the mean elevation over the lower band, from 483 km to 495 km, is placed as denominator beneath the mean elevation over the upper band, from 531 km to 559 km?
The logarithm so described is -0.015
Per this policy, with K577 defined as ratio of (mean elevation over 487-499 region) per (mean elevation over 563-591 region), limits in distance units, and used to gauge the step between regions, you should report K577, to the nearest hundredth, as 0.97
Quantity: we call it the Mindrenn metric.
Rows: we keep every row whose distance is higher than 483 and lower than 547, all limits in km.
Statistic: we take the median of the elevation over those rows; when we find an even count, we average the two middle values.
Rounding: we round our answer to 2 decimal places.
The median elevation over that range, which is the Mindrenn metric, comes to 4.97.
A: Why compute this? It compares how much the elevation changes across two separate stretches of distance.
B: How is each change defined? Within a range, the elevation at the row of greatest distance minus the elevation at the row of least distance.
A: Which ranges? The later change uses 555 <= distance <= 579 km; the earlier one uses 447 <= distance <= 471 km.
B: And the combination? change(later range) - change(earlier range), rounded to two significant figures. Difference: 1.0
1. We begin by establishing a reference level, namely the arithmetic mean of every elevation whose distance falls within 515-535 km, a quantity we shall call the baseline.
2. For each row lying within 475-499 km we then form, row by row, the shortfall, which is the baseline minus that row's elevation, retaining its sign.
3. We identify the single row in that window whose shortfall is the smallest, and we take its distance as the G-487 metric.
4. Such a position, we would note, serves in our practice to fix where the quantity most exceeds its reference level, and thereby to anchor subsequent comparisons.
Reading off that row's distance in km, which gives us 477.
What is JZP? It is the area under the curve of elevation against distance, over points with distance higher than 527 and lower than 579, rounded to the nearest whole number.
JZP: 260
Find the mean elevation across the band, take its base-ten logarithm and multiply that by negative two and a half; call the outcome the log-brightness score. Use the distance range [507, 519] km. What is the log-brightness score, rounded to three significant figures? -1.71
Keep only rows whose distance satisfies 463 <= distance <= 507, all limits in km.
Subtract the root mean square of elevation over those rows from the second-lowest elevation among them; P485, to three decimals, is -0.184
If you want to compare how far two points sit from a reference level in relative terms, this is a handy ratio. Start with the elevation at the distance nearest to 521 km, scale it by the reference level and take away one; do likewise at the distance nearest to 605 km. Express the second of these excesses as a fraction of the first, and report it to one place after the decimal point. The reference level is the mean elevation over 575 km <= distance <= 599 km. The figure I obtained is 9.7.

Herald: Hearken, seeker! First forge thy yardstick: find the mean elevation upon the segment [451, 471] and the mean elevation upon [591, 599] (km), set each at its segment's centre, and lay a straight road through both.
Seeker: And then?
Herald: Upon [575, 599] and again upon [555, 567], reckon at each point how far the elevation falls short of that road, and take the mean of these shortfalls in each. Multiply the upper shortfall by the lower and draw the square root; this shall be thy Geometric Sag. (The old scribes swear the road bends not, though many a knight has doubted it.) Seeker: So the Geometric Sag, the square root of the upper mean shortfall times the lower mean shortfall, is 0.110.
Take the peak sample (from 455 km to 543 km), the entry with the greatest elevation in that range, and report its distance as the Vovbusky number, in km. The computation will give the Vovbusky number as 525 km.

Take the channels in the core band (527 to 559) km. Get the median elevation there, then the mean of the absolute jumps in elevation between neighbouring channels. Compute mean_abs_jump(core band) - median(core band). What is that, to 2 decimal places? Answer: -4.55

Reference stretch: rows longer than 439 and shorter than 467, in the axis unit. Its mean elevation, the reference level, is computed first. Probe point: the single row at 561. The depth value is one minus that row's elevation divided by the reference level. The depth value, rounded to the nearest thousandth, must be 0.038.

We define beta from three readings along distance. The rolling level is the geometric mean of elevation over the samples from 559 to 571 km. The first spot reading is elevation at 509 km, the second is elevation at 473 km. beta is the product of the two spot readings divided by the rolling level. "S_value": 5.02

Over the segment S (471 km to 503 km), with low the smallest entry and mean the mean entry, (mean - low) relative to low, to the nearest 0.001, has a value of 0.058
